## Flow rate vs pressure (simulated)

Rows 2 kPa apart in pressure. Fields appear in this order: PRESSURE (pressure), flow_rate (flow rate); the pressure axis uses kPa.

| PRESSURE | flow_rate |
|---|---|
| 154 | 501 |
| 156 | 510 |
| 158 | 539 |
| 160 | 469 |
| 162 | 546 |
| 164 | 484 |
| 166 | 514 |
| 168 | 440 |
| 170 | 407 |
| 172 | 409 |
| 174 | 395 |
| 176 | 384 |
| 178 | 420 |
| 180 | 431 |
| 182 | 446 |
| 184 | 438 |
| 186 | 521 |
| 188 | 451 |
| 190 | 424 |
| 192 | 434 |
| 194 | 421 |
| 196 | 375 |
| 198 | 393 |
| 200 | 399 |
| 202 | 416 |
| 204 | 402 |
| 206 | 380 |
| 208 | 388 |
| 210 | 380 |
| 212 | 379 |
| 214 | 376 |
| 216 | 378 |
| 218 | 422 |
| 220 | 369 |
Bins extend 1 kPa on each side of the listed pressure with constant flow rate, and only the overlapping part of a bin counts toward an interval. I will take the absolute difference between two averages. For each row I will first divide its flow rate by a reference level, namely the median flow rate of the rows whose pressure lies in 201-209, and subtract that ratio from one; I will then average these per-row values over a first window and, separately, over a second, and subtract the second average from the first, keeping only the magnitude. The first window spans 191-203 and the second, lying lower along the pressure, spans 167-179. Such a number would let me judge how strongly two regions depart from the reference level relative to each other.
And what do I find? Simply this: 0.01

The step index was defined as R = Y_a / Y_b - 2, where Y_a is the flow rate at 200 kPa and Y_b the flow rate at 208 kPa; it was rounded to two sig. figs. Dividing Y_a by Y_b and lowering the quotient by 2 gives -0.97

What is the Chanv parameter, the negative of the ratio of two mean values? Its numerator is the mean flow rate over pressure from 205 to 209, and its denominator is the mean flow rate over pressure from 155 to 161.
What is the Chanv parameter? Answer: -0.76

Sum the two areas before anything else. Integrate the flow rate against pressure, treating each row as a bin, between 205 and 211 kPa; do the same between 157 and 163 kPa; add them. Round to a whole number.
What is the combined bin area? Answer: 5404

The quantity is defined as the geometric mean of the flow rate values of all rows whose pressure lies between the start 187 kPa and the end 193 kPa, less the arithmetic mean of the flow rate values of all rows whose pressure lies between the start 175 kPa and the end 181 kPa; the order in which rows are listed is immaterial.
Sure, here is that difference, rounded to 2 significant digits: 25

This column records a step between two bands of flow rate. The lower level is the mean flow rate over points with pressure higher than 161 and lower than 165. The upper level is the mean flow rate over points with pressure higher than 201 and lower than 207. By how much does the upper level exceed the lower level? -116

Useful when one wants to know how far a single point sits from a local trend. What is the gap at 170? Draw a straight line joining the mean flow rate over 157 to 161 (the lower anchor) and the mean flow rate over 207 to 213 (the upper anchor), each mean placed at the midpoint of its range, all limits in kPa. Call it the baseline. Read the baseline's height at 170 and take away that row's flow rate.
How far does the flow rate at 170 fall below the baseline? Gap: 71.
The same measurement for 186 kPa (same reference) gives -81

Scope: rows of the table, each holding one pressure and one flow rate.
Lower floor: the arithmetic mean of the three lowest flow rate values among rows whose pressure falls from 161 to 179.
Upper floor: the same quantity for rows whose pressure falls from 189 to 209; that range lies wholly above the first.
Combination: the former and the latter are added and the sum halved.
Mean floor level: 388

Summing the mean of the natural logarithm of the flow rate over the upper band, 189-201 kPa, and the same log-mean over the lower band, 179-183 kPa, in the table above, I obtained 12.1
